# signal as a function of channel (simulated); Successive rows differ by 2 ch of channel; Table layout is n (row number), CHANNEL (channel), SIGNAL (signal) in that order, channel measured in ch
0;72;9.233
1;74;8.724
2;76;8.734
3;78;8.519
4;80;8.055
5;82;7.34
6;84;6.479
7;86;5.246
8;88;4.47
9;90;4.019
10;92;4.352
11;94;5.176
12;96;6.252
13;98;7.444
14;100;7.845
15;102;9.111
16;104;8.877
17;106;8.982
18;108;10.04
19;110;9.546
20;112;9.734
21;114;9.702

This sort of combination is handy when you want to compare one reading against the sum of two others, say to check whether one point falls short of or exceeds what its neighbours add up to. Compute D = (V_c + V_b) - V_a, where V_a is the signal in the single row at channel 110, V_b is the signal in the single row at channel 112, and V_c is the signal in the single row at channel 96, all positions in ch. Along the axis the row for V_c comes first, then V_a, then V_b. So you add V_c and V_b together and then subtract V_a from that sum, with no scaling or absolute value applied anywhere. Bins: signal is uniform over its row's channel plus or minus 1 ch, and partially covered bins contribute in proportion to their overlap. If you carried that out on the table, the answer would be 6.4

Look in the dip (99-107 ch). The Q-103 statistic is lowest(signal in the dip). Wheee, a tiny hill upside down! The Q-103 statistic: 7.845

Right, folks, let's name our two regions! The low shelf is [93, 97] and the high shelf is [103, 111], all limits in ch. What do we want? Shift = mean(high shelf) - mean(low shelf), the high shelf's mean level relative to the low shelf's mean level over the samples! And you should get 3.6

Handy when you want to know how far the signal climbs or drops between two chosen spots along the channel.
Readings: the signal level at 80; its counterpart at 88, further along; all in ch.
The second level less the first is -4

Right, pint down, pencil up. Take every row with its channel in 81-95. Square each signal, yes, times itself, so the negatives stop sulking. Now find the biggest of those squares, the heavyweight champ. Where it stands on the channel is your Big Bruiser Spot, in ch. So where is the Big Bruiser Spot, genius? 82 ch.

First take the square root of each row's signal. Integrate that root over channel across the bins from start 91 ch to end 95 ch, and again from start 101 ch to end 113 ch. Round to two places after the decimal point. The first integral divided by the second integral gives 0.24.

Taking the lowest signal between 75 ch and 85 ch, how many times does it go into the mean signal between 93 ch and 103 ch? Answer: 1.1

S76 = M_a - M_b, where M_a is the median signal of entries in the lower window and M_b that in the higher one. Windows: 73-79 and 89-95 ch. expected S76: 4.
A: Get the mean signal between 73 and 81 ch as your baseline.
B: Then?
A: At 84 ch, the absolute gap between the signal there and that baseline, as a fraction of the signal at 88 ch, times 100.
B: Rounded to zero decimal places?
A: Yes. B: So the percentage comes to 45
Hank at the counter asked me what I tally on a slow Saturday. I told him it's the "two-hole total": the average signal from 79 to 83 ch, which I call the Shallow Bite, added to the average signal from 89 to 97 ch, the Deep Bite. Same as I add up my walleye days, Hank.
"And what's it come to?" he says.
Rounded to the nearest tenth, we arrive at 12.6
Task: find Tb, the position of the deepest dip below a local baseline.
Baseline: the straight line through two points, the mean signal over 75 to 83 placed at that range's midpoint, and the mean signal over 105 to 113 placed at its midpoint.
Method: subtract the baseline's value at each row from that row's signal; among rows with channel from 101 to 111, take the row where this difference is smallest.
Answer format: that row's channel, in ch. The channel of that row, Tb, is 104 ch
